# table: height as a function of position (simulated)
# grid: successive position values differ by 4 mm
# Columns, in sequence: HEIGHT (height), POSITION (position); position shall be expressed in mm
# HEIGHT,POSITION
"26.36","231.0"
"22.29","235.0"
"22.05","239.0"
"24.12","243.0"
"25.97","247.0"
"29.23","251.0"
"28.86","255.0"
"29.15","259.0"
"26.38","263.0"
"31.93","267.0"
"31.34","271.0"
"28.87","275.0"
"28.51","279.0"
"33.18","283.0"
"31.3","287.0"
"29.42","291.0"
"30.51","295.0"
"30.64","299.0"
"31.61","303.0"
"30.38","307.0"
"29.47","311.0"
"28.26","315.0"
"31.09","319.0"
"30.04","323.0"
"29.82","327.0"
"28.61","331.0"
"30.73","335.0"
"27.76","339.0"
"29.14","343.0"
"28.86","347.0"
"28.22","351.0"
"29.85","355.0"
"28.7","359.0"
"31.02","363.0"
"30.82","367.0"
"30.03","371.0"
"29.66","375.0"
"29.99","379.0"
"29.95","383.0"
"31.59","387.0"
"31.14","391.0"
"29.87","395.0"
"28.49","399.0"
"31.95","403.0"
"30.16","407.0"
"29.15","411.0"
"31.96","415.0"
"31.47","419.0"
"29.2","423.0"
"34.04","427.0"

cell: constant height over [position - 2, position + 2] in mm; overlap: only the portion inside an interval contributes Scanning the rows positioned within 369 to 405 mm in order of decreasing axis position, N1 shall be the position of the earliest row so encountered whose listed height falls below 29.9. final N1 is 399.0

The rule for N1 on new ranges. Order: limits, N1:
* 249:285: 279.0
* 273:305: 291.0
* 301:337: 331.0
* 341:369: 359.0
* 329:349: 347.0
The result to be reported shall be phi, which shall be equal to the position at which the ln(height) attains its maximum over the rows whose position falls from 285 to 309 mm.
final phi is 303.0 mm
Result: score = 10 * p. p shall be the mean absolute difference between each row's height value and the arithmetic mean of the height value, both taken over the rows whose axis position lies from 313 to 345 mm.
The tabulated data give 10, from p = 1.0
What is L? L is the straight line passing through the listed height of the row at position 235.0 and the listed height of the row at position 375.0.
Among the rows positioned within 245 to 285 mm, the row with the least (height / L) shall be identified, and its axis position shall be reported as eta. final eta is 263.0 mm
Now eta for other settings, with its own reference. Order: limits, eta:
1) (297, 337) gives 331.0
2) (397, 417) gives 399.0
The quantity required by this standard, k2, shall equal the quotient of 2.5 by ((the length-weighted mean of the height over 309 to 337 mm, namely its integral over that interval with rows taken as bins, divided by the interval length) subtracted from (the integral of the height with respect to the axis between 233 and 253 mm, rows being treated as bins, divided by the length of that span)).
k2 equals -0.5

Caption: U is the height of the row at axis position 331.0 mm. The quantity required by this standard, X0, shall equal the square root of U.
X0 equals 5.35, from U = 28.61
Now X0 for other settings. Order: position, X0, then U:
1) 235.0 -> 4.72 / 22.29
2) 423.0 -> 5.40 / 29.2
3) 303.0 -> 5.62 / 31.61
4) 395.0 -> 5.47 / 29.87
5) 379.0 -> 5.48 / 29.99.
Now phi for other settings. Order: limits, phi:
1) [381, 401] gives 387.0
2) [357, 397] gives 387.0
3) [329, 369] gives 363.0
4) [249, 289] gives 283.0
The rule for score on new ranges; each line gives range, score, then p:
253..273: 17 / 1.7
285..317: 9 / 0.9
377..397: 7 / 0.7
